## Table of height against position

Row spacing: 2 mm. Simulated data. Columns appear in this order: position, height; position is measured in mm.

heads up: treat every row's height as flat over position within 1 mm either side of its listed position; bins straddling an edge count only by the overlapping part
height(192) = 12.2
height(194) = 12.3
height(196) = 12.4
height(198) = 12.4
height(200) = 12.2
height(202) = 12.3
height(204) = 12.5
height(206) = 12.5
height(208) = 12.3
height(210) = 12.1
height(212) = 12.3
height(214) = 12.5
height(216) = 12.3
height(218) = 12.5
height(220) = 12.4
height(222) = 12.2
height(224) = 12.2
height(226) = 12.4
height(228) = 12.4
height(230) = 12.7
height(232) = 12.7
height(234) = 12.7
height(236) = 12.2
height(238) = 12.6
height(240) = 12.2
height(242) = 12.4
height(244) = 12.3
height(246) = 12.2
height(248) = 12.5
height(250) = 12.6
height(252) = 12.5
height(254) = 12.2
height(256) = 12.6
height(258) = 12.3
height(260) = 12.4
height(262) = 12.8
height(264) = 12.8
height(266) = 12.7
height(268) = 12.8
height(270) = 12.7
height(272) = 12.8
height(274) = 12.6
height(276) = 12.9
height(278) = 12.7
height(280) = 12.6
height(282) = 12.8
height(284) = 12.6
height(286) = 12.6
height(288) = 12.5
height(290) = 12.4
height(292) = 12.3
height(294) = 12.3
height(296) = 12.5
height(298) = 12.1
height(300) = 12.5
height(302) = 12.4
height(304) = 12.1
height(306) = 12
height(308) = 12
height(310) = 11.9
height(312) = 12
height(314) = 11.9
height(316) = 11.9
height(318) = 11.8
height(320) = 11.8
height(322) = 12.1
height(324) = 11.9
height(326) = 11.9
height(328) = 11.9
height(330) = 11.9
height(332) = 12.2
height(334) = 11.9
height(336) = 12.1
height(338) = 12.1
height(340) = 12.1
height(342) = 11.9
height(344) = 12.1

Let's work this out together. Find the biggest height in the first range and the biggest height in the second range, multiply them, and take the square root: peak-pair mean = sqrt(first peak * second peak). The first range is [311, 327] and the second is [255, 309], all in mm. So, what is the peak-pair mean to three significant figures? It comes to 12.5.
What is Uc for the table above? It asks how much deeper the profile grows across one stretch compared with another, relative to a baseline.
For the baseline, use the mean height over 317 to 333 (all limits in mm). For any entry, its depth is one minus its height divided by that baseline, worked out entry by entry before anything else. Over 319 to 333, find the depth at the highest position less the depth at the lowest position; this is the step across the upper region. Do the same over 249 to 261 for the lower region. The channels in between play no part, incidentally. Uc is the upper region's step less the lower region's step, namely -0.050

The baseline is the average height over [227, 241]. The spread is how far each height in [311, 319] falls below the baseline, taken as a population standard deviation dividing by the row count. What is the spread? 0.071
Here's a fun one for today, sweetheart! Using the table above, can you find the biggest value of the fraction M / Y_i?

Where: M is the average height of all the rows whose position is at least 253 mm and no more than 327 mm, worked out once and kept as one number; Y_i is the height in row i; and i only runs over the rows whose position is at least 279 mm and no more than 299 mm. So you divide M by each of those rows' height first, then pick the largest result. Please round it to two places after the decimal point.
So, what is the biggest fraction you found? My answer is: 1.02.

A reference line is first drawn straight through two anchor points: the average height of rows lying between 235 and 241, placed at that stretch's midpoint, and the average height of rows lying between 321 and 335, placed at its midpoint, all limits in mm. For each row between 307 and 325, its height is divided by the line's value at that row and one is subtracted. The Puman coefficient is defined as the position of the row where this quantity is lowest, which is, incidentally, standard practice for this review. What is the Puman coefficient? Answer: 318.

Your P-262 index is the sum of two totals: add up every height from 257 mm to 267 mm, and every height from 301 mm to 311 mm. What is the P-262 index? 123.4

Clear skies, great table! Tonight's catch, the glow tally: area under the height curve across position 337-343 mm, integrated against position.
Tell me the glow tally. 72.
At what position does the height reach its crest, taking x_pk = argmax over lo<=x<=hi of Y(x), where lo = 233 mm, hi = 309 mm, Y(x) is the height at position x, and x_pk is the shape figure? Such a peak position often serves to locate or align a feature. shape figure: 276 mm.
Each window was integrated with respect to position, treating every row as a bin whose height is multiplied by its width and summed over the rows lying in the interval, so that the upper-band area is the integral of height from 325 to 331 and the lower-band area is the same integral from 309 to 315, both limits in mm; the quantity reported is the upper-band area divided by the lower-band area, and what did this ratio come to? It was 0.997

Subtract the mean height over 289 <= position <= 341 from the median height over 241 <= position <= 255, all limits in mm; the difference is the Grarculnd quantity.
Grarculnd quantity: 0.3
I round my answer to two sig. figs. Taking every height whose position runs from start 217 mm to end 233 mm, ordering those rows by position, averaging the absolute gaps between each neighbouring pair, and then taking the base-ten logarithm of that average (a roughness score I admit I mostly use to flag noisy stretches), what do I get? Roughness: -0.94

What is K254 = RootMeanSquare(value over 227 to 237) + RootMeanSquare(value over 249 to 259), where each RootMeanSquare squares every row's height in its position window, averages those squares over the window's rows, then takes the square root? 24.98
